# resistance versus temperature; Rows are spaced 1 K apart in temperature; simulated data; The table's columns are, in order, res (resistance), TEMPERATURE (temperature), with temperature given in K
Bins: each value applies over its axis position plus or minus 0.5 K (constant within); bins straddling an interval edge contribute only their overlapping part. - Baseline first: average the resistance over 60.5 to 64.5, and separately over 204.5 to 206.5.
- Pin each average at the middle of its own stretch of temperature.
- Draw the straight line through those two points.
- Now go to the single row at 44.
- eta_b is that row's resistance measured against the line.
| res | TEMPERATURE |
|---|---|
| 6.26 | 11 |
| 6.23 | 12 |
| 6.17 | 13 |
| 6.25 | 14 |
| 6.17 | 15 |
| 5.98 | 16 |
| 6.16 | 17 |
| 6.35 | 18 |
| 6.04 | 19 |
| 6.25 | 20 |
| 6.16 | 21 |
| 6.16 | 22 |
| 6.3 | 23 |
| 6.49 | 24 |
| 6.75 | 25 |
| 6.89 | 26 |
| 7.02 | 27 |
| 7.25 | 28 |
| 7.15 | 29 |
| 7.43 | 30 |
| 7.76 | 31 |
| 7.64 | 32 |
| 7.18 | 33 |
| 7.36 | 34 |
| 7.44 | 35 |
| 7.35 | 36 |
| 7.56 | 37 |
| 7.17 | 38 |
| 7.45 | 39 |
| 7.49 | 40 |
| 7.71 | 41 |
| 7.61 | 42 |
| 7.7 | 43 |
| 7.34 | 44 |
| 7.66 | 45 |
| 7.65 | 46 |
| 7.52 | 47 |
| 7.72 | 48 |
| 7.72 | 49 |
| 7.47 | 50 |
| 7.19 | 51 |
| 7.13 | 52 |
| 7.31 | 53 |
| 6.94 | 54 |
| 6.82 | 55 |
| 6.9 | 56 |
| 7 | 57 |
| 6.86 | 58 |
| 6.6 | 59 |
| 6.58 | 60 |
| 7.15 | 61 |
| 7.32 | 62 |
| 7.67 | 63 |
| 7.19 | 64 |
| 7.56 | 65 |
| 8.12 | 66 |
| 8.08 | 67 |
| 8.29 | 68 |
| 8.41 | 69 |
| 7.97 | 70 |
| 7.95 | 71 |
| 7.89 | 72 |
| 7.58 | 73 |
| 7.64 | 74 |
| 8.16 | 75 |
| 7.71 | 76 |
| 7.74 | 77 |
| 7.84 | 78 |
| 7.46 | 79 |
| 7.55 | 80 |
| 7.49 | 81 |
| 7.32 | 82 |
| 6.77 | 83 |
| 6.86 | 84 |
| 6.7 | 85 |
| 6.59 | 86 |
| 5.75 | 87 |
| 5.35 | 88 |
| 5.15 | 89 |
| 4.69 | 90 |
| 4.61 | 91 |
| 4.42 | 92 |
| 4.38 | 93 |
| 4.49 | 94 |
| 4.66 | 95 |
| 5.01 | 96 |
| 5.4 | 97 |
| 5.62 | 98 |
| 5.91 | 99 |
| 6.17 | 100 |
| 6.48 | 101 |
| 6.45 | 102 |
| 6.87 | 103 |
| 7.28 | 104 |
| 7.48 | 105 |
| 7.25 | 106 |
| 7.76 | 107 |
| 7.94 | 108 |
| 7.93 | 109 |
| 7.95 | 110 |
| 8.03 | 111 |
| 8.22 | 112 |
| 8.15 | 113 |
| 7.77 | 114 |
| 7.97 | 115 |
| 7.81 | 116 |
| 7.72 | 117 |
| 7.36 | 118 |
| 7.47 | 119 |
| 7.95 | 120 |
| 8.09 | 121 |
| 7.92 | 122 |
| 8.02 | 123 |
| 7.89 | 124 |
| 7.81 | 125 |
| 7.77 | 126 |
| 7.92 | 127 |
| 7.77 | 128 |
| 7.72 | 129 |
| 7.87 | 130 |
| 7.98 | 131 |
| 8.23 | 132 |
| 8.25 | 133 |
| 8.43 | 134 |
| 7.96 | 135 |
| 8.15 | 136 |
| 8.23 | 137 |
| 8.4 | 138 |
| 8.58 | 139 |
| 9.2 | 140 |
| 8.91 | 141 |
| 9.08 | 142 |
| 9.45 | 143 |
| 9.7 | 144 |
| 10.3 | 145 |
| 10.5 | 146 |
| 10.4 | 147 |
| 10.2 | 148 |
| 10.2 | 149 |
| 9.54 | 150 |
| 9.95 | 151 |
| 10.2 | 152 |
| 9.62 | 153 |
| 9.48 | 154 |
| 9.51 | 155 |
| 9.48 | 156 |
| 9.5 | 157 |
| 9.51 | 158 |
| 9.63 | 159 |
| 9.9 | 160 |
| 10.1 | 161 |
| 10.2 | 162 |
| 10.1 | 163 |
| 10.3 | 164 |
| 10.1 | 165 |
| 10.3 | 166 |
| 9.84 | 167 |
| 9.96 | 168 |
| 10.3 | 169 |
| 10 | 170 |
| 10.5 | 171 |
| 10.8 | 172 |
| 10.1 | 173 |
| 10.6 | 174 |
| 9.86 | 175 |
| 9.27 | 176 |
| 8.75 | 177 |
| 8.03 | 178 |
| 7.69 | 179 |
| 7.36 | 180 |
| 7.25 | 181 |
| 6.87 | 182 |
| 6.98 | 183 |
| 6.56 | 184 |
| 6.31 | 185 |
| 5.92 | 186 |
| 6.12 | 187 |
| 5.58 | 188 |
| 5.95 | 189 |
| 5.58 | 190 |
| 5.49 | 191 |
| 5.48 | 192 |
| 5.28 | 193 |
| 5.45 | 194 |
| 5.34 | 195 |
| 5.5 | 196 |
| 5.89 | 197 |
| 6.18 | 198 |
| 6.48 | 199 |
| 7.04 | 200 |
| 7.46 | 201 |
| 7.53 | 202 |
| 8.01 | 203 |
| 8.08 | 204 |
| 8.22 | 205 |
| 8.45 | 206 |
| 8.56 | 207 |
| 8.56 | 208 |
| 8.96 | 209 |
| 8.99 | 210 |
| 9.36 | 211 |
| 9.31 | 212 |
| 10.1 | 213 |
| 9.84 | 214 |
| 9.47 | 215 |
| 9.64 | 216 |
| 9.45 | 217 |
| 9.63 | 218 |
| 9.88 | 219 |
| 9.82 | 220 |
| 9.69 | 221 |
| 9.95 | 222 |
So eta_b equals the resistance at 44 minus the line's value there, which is 0.14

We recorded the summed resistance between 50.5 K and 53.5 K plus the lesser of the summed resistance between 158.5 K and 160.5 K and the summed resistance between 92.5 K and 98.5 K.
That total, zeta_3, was 41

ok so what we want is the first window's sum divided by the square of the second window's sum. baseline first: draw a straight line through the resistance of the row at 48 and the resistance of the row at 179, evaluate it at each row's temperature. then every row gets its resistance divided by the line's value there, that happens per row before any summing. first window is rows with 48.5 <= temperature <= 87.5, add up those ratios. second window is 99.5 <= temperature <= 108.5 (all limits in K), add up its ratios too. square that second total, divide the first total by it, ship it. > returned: 0.5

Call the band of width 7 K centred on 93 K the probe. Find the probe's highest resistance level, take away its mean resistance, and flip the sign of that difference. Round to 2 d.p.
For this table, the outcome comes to -0.40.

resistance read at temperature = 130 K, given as 7.87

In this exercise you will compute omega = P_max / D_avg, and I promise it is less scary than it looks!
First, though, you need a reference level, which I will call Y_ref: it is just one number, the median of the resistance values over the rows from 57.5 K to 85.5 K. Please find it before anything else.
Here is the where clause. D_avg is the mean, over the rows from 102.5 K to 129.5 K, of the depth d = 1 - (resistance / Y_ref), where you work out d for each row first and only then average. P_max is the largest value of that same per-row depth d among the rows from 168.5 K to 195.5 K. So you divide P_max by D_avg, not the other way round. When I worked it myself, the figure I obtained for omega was -11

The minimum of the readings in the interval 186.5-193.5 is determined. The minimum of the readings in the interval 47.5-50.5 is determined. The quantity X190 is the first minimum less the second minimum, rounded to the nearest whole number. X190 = -2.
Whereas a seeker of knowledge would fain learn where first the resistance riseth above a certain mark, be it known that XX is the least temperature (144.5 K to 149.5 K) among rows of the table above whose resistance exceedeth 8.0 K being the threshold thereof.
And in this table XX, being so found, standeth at 145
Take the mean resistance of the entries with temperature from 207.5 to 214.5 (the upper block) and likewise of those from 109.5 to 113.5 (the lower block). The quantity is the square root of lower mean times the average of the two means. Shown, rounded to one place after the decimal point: 8.4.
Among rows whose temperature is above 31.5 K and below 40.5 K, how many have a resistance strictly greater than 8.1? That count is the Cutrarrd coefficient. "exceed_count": 0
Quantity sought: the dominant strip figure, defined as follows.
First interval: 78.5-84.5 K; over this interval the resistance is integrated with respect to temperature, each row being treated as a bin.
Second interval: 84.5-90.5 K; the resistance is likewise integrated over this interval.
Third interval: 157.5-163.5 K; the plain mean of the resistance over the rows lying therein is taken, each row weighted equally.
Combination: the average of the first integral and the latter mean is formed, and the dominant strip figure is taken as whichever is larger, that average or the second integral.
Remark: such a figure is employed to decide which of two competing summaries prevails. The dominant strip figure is 34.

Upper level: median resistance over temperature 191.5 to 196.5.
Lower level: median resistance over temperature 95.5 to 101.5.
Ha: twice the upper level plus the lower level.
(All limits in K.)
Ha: 16.7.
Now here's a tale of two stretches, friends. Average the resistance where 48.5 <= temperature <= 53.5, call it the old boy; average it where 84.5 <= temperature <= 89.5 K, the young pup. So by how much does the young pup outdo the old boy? -1.5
